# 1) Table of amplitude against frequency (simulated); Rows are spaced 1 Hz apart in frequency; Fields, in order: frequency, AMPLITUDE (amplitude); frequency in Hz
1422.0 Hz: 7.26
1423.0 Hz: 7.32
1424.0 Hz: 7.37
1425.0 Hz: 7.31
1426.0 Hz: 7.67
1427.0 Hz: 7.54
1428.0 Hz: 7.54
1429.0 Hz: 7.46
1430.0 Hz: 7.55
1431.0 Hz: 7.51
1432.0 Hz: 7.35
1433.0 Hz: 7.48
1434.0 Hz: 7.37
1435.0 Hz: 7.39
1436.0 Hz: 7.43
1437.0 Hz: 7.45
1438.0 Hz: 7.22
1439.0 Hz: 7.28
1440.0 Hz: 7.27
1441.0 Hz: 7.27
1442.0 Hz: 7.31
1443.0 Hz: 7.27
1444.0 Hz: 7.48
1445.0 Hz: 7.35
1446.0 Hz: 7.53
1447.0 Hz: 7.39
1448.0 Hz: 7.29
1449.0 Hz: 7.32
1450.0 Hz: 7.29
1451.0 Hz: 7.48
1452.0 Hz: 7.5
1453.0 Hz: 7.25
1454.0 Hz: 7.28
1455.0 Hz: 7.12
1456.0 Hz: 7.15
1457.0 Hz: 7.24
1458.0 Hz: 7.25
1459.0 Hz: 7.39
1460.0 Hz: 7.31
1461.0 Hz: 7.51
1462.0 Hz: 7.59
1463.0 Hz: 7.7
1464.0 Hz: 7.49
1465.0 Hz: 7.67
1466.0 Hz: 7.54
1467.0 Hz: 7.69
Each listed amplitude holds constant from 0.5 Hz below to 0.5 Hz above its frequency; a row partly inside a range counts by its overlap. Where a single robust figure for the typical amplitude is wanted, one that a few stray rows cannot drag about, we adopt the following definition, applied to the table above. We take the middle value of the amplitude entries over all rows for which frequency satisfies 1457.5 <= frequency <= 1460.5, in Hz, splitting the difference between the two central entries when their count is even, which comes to 7.31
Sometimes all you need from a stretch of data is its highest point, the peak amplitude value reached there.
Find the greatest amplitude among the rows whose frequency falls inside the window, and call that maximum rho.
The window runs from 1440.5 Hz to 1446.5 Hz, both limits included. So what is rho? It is 7.53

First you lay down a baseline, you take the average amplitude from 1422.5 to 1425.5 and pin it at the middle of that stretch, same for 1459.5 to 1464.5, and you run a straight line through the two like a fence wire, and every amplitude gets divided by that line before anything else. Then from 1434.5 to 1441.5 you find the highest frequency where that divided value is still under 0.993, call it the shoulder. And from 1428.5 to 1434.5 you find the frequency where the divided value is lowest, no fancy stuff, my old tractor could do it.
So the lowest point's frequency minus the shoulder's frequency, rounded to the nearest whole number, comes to -9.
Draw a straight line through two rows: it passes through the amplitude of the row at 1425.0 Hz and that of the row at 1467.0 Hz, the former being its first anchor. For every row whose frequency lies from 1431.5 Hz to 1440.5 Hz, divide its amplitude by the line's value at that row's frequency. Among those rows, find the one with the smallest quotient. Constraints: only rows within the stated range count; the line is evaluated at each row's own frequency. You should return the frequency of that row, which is 1438.0 Hz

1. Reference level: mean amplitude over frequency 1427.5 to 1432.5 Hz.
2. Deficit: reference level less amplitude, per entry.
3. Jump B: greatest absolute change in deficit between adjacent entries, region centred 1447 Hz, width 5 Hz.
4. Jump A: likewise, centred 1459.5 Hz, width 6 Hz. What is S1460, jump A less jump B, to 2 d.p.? 0.02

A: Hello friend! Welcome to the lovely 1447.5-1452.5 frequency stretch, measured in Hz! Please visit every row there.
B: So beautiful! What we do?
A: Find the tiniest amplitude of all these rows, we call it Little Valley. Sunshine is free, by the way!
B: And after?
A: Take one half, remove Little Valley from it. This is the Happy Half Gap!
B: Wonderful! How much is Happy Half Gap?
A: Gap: -6.79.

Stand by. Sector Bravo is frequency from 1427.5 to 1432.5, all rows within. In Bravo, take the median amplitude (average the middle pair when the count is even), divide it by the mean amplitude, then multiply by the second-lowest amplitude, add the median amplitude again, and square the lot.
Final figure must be 225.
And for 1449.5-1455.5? 210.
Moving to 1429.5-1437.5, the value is 219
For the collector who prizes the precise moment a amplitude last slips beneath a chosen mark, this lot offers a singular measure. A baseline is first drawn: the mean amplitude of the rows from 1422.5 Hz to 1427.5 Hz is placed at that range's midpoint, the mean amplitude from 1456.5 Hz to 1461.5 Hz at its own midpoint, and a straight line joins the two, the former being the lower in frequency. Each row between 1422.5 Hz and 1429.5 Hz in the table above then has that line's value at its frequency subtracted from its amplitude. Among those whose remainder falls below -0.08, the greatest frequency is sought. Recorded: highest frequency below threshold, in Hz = 1425.0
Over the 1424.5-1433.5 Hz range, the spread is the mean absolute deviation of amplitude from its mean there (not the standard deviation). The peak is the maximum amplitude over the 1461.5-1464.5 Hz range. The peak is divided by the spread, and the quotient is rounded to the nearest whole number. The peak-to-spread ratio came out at 96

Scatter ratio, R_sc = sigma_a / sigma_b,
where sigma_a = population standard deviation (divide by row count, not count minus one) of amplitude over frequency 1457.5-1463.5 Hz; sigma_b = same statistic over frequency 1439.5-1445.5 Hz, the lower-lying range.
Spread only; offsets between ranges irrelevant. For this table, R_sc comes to 2.1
